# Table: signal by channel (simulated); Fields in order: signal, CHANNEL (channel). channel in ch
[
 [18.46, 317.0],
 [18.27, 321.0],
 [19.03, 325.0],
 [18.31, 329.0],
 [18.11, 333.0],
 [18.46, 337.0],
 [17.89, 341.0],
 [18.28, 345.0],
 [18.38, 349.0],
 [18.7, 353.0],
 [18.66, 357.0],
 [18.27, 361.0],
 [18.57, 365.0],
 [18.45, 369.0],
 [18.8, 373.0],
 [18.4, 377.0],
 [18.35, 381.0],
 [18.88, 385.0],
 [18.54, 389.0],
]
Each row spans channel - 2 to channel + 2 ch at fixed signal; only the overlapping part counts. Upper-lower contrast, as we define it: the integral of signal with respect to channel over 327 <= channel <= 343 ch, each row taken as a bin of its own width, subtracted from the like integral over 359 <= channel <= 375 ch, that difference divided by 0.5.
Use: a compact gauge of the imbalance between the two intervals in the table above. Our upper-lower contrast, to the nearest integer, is 11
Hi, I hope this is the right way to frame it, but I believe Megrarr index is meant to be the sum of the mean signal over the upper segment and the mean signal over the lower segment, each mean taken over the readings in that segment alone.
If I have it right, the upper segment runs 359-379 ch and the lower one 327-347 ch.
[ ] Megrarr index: 36.71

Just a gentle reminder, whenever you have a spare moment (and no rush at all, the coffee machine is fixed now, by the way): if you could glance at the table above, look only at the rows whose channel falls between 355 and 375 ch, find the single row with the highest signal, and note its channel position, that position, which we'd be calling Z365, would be 373.0 ch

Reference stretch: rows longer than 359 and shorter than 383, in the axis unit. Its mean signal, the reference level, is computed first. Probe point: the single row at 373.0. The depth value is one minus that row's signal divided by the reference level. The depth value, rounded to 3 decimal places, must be -0.018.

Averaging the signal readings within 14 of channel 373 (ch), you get 18.5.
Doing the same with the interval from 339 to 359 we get 18.4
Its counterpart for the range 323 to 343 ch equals 18.4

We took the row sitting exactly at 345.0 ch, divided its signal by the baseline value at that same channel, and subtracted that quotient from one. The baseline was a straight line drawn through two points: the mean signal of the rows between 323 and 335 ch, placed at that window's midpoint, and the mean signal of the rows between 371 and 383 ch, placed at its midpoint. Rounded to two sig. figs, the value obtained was 0.012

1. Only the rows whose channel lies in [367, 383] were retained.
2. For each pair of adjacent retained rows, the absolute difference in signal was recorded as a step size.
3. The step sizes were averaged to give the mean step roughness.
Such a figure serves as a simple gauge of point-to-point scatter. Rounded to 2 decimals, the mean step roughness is 0.27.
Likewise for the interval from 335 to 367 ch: 0.30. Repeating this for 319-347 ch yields 0.50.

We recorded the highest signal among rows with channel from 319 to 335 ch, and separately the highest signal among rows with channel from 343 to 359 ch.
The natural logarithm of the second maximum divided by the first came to -0.017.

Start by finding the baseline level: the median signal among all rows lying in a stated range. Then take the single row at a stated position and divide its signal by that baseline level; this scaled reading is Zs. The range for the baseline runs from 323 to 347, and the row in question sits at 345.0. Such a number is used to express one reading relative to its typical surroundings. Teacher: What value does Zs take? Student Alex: 1.00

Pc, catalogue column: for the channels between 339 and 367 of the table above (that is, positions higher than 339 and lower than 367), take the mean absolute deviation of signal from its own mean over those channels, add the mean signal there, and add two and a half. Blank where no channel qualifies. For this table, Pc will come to 21.1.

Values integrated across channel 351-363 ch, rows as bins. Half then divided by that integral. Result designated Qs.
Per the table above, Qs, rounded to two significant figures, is 0.0022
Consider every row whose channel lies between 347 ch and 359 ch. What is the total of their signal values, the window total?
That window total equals 56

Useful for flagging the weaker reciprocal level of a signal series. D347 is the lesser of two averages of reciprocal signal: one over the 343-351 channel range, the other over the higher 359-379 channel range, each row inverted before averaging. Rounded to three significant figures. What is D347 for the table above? 0.0541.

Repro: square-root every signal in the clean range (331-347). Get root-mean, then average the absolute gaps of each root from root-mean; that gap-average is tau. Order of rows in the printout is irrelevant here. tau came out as 0.022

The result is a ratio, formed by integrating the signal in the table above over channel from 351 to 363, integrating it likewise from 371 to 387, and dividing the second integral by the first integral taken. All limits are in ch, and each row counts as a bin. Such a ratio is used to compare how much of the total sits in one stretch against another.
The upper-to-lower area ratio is 1.34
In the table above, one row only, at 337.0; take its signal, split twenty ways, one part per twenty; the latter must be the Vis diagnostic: 0.923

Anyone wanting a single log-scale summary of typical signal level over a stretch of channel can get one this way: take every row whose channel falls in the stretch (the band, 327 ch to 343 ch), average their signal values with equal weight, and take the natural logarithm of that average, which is 2.90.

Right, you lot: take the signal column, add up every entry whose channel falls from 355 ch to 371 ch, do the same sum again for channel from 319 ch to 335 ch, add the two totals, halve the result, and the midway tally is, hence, 73.8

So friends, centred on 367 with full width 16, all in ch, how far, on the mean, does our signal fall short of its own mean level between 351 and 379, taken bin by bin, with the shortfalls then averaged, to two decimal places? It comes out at 0.03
